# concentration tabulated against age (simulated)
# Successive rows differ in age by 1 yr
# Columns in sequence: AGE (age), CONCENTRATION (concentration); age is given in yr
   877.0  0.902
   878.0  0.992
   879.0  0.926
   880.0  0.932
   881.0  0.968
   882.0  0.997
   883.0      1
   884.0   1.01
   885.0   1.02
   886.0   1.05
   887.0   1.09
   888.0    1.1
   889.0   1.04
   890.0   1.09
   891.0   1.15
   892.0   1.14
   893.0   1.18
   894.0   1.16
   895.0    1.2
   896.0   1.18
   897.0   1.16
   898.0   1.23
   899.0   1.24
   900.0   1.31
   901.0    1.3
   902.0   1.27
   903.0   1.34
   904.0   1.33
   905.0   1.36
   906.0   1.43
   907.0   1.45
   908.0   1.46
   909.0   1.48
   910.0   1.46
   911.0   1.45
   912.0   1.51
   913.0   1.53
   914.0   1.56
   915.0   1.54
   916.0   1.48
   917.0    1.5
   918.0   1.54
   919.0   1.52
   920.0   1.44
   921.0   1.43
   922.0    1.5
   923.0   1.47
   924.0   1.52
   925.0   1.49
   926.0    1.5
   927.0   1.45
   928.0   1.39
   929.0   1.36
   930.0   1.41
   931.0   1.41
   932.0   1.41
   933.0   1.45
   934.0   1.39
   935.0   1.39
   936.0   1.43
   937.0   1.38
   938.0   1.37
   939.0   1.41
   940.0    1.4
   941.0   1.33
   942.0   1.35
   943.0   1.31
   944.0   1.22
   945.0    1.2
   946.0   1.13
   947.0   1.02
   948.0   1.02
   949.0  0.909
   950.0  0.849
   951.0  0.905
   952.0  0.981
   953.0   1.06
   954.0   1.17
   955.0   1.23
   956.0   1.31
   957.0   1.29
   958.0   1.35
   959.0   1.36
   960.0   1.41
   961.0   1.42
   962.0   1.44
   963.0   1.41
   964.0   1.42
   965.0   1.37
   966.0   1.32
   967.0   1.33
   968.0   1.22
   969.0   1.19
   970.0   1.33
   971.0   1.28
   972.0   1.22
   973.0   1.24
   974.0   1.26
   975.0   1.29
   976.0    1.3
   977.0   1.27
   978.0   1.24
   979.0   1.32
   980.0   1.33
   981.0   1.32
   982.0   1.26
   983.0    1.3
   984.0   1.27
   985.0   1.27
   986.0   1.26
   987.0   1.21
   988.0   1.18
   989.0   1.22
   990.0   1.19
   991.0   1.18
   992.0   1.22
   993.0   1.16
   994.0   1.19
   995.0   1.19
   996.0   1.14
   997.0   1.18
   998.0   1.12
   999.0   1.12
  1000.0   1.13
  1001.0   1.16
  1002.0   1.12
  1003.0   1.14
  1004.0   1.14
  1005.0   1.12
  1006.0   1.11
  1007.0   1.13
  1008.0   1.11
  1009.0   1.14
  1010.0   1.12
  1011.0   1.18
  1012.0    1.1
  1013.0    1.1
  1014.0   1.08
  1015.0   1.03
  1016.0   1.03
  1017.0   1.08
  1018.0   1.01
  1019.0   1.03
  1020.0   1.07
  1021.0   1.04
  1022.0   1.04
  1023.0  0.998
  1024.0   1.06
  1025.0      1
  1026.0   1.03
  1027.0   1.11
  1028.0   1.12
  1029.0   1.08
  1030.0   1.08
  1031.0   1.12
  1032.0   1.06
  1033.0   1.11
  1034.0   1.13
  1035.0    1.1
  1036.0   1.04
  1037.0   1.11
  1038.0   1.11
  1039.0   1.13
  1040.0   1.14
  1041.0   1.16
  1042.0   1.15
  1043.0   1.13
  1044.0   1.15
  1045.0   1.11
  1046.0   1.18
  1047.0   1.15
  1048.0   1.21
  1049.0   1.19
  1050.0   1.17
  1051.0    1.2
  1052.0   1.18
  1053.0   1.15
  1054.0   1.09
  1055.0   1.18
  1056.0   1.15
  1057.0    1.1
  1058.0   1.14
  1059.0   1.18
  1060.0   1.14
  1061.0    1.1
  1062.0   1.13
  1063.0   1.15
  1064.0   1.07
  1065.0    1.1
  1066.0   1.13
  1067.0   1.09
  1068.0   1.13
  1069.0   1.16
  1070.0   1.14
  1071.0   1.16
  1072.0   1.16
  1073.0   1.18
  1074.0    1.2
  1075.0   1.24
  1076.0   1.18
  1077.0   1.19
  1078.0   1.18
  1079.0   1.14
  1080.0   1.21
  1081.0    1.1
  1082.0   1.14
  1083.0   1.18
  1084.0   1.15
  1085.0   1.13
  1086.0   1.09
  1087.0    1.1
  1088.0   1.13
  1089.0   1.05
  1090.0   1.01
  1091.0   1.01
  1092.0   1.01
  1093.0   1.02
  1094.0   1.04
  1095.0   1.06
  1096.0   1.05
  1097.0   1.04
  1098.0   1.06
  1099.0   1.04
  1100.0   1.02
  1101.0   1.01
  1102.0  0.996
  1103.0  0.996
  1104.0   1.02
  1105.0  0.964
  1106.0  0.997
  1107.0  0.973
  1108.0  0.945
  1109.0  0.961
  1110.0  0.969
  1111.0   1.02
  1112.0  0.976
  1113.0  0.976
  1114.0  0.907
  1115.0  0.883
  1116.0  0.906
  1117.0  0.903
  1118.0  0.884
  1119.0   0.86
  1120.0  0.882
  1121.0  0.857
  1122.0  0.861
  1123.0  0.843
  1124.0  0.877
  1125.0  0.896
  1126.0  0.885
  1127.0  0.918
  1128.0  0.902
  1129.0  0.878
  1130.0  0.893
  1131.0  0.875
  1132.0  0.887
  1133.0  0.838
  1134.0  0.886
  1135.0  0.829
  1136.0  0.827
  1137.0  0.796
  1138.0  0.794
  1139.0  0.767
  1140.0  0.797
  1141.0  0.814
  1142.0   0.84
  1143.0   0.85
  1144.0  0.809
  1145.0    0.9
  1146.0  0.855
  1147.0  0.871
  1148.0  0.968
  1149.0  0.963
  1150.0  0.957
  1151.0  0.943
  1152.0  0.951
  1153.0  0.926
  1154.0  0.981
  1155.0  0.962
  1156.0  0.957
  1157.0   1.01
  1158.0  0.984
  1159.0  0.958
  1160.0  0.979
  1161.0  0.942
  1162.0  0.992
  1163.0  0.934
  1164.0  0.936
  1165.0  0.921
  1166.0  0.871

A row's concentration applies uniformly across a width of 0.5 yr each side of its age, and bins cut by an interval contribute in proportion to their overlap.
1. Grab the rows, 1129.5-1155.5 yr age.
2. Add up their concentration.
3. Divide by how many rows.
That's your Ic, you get 0.88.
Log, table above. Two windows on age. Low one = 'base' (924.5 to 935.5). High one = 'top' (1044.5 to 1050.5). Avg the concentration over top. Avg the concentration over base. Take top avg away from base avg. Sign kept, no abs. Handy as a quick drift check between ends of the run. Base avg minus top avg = 0.25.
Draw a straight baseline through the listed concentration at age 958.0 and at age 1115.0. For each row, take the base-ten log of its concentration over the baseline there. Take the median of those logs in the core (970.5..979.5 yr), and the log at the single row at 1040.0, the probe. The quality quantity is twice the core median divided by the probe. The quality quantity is -1.6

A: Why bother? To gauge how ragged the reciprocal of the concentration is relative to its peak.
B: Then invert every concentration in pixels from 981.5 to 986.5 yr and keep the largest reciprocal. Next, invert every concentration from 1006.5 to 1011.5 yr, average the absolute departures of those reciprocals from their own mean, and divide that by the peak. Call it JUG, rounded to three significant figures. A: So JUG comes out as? 0.0185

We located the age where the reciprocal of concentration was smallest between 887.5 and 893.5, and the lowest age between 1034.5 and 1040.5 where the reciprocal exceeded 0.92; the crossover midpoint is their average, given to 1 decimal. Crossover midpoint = 964.5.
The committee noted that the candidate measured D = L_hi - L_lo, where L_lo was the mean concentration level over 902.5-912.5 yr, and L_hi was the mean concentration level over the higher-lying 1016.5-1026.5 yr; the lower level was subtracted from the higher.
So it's -0.39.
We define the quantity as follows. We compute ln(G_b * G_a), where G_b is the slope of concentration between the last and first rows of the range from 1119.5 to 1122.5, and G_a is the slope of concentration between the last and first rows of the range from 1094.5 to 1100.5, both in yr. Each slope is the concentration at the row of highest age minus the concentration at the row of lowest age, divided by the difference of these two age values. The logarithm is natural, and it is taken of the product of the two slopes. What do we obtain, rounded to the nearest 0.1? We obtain -9.4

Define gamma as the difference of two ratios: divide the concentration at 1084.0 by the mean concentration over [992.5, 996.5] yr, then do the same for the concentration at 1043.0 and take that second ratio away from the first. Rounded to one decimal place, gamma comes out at 0.0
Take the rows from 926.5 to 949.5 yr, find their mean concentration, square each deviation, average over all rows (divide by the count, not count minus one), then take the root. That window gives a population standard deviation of 0.150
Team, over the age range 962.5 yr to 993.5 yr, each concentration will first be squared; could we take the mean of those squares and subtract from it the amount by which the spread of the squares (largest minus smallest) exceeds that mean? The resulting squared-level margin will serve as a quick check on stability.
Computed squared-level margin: 2.6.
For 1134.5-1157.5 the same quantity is 1.1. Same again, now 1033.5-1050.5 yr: 2.2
